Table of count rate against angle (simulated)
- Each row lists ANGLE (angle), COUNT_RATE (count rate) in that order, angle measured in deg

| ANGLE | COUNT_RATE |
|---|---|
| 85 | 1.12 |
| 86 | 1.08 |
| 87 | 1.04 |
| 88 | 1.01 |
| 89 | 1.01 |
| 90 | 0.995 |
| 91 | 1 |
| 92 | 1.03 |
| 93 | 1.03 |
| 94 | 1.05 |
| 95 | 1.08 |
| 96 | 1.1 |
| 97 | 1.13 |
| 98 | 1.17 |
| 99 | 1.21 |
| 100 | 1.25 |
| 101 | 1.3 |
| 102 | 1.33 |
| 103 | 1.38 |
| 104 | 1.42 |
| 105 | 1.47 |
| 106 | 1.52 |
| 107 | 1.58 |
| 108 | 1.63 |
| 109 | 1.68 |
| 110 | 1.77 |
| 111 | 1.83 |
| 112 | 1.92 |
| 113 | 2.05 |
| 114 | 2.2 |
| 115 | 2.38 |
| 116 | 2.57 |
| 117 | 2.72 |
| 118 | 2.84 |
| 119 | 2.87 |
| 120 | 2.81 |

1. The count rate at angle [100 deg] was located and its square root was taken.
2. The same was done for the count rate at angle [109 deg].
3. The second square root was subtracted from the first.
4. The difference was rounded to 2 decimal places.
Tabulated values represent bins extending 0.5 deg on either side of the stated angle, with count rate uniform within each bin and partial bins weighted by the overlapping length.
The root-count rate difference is -0.18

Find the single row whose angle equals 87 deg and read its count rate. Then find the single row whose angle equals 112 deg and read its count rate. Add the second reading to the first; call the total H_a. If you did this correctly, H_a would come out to 3.0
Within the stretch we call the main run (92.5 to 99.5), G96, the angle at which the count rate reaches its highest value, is 99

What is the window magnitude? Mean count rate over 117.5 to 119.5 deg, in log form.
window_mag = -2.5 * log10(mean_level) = -1.14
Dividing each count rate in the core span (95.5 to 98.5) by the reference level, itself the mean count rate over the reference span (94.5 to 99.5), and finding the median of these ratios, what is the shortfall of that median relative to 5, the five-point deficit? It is 4.01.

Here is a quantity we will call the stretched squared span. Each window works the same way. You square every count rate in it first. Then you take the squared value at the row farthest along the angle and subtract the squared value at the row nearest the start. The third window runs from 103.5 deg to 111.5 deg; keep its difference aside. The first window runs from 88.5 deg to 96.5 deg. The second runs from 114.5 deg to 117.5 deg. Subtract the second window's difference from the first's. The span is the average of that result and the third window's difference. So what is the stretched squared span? -0.11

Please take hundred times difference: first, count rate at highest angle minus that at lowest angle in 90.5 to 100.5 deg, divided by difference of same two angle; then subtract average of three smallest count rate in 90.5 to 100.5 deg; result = -99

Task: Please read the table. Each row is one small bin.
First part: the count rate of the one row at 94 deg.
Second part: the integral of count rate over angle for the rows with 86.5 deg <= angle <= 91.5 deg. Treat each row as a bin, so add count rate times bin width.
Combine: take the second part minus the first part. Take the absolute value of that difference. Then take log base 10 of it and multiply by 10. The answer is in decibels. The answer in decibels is 6.0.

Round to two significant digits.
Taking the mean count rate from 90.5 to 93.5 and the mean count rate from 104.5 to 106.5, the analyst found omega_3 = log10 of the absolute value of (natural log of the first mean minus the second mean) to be 0.17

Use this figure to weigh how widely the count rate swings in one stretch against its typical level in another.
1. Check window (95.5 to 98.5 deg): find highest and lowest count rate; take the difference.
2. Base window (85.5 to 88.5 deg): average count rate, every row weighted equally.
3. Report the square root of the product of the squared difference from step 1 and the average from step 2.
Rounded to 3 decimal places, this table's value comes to 0.072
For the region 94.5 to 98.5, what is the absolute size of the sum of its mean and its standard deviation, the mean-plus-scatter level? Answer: 1.2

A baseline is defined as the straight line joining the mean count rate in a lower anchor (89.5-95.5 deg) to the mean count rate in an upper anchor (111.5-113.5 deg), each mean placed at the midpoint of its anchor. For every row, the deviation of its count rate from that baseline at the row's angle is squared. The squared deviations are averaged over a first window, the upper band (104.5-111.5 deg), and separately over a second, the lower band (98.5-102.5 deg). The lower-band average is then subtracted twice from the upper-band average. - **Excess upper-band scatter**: -0.02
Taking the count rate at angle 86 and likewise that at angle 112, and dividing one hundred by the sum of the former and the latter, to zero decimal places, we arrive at 33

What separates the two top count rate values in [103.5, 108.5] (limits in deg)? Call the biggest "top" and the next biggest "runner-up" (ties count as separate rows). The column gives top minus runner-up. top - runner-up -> 0.050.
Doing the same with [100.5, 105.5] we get 0.050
